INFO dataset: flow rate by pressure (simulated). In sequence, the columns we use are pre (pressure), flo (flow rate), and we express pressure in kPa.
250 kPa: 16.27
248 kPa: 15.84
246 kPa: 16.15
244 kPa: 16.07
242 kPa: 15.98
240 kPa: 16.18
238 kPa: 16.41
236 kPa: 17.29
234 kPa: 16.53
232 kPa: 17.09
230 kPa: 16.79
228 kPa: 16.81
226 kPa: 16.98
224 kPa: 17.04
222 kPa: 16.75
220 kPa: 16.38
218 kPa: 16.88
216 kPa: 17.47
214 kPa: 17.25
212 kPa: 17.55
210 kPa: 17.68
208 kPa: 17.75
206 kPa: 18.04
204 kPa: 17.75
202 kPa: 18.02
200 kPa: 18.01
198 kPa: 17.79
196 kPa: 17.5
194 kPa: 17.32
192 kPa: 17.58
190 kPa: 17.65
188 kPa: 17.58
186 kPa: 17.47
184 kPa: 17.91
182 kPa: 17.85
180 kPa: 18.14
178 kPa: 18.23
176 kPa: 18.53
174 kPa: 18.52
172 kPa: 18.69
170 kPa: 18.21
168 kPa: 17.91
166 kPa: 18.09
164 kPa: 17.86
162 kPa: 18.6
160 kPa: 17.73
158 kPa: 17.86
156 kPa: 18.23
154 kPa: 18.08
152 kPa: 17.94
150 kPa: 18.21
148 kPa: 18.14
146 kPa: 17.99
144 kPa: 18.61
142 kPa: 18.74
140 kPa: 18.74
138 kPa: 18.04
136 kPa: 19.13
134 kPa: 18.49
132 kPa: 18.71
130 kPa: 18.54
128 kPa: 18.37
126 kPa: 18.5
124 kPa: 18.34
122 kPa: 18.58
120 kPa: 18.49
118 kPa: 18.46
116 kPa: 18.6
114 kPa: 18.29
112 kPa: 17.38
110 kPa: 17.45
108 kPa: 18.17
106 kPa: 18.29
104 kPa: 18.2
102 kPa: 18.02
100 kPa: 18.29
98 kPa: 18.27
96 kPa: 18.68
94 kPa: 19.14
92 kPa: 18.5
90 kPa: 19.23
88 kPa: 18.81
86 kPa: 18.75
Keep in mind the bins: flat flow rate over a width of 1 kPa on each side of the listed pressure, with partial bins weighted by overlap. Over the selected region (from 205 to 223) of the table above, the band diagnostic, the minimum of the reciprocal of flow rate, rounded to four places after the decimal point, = 0.0554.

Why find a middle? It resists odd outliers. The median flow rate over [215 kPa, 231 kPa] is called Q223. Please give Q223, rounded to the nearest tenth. 16.8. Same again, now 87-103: 18.6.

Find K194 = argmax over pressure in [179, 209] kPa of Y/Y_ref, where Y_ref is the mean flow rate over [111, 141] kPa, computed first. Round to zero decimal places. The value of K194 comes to 180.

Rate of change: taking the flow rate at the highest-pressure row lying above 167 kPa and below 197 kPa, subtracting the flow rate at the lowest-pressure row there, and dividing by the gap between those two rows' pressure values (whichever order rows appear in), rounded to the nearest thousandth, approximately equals -0.015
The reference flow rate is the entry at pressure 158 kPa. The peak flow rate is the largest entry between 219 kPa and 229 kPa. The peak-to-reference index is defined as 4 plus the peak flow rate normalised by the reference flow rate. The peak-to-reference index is 4.95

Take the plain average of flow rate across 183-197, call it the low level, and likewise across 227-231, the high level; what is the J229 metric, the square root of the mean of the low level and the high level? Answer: 4.15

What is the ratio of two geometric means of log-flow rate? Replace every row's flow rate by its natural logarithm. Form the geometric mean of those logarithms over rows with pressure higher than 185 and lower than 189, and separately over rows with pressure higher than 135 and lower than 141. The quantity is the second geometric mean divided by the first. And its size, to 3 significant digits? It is 1.02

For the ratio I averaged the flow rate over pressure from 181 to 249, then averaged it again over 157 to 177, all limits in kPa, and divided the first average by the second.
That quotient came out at 0.94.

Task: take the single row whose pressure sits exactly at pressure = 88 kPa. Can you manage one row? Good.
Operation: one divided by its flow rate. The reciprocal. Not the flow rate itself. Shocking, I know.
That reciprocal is 0.0532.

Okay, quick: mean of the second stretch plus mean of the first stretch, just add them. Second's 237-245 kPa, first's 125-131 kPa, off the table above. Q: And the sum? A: 34.6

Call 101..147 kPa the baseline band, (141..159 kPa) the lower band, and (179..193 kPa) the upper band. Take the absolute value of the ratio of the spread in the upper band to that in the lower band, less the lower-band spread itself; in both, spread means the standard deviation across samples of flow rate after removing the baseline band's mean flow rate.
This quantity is 0.50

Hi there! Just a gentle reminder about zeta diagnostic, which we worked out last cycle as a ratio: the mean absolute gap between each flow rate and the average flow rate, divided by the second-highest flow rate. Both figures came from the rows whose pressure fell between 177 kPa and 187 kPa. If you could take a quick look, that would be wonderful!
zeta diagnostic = 0.012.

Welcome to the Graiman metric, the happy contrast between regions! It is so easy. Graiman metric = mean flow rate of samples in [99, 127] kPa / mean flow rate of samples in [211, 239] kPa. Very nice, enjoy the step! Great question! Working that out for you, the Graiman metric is 1.08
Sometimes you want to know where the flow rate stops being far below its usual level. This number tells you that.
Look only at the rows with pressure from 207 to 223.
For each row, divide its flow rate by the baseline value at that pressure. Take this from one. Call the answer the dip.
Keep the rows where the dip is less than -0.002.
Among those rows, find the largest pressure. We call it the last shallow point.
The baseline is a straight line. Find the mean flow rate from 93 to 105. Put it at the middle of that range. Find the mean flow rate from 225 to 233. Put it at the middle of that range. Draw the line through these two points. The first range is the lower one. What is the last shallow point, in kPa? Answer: 216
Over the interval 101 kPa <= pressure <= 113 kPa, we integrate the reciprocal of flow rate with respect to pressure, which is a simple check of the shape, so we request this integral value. 0.670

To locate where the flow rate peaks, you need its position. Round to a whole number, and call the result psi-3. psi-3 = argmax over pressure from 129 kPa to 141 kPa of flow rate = 136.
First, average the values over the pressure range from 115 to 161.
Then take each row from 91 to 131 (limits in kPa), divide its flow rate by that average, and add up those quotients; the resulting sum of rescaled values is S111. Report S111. 20.0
